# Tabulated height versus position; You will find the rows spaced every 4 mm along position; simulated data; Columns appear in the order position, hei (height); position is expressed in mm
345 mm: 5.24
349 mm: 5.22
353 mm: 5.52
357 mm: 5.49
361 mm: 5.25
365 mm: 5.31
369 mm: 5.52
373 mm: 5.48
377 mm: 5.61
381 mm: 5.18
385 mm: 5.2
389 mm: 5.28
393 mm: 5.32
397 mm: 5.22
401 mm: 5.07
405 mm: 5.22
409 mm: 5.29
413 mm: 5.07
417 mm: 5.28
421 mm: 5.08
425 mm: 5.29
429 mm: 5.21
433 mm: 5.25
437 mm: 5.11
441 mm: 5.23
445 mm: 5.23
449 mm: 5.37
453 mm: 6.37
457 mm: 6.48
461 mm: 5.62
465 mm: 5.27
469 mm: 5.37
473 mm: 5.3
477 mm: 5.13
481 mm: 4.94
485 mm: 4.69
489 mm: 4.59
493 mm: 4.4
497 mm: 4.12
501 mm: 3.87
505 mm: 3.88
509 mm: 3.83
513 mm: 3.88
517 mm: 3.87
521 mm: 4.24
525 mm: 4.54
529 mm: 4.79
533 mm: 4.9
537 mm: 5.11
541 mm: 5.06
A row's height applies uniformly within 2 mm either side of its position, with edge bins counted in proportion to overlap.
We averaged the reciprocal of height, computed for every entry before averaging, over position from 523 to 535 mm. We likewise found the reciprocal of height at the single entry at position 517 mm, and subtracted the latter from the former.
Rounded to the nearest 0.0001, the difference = -0.0474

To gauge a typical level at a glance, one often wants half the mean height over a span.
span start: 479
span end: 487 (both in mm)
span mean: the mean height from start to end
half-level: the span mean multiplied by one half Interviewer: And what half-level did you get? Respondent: 2.41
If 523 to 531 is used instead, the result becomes 2.33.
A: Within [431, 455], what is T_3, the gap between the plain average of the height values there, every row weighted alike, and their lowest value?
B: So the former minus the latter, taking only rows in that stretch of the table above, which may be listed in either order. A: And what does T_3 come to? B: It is 0.32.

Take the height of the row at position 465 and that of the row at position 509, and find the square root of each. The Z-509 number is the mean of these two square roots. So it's 2.13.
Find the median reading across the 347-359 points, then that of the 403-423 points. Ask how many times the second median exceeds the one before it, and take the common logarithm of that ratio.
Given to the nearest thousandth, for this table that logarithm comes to -0.022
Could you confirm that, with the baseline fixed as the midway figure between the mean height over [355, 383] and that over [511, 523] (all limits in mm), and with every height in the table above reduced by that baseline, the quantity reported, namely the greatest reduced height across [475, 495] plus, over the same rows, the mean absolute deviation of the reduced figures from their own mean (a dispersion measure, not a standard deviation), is 0.66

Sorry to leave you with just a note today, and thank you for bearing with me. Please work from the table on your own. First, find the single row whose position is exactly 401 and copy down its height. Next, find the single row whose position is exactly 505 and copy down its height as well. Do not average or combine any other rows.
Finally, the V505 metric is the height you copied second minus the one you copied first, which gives -1.2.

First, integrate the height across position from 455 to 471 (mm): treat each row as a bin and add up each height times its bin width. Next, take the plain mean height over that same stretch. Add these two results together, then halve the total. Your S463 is 48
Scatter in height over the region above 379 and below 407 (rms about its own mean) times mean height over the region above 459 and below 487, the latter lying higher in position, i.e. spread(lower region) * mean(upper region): 0.4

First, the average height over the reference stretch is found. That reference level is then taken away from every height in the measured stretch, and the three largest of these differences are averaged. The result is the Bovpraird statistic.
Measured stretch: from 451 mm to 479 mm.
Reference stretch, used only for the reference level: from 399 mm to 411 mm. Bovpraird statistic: 1.0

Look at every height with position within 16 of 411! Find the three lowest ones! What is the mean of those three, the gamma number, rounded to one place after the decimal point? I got 5.1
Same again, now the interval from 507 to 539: 3.9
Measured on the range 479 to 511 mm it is 3.9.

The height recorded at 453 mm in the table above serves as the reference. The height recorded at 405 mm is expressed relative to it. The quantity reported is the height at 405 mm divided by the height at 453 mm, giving 0.8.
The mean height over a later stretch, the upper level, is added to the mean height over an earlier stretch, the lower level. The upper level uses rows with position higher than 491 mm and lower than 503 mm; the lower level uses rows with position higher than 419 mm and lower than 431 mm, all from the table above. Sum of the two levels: 9.3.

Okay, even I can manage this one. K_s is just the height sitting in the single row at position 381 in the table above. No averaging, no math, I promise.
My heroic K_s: 5.18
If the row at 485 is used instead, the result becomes 4.69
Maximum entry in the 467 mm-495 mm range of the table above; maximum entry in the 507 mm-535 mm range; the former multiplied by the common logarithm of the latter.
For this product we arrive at 3.7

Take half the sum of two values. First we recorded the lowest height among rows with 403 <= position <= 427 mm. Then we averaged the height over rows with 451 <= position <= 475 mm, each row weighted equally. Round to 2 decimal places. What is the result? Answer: 5.40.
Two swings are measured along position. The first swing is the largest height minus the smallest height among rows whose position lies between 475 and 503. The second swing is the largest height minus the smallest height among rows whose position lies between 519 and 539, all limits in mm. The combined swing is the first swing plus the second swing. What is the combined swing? 2.13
